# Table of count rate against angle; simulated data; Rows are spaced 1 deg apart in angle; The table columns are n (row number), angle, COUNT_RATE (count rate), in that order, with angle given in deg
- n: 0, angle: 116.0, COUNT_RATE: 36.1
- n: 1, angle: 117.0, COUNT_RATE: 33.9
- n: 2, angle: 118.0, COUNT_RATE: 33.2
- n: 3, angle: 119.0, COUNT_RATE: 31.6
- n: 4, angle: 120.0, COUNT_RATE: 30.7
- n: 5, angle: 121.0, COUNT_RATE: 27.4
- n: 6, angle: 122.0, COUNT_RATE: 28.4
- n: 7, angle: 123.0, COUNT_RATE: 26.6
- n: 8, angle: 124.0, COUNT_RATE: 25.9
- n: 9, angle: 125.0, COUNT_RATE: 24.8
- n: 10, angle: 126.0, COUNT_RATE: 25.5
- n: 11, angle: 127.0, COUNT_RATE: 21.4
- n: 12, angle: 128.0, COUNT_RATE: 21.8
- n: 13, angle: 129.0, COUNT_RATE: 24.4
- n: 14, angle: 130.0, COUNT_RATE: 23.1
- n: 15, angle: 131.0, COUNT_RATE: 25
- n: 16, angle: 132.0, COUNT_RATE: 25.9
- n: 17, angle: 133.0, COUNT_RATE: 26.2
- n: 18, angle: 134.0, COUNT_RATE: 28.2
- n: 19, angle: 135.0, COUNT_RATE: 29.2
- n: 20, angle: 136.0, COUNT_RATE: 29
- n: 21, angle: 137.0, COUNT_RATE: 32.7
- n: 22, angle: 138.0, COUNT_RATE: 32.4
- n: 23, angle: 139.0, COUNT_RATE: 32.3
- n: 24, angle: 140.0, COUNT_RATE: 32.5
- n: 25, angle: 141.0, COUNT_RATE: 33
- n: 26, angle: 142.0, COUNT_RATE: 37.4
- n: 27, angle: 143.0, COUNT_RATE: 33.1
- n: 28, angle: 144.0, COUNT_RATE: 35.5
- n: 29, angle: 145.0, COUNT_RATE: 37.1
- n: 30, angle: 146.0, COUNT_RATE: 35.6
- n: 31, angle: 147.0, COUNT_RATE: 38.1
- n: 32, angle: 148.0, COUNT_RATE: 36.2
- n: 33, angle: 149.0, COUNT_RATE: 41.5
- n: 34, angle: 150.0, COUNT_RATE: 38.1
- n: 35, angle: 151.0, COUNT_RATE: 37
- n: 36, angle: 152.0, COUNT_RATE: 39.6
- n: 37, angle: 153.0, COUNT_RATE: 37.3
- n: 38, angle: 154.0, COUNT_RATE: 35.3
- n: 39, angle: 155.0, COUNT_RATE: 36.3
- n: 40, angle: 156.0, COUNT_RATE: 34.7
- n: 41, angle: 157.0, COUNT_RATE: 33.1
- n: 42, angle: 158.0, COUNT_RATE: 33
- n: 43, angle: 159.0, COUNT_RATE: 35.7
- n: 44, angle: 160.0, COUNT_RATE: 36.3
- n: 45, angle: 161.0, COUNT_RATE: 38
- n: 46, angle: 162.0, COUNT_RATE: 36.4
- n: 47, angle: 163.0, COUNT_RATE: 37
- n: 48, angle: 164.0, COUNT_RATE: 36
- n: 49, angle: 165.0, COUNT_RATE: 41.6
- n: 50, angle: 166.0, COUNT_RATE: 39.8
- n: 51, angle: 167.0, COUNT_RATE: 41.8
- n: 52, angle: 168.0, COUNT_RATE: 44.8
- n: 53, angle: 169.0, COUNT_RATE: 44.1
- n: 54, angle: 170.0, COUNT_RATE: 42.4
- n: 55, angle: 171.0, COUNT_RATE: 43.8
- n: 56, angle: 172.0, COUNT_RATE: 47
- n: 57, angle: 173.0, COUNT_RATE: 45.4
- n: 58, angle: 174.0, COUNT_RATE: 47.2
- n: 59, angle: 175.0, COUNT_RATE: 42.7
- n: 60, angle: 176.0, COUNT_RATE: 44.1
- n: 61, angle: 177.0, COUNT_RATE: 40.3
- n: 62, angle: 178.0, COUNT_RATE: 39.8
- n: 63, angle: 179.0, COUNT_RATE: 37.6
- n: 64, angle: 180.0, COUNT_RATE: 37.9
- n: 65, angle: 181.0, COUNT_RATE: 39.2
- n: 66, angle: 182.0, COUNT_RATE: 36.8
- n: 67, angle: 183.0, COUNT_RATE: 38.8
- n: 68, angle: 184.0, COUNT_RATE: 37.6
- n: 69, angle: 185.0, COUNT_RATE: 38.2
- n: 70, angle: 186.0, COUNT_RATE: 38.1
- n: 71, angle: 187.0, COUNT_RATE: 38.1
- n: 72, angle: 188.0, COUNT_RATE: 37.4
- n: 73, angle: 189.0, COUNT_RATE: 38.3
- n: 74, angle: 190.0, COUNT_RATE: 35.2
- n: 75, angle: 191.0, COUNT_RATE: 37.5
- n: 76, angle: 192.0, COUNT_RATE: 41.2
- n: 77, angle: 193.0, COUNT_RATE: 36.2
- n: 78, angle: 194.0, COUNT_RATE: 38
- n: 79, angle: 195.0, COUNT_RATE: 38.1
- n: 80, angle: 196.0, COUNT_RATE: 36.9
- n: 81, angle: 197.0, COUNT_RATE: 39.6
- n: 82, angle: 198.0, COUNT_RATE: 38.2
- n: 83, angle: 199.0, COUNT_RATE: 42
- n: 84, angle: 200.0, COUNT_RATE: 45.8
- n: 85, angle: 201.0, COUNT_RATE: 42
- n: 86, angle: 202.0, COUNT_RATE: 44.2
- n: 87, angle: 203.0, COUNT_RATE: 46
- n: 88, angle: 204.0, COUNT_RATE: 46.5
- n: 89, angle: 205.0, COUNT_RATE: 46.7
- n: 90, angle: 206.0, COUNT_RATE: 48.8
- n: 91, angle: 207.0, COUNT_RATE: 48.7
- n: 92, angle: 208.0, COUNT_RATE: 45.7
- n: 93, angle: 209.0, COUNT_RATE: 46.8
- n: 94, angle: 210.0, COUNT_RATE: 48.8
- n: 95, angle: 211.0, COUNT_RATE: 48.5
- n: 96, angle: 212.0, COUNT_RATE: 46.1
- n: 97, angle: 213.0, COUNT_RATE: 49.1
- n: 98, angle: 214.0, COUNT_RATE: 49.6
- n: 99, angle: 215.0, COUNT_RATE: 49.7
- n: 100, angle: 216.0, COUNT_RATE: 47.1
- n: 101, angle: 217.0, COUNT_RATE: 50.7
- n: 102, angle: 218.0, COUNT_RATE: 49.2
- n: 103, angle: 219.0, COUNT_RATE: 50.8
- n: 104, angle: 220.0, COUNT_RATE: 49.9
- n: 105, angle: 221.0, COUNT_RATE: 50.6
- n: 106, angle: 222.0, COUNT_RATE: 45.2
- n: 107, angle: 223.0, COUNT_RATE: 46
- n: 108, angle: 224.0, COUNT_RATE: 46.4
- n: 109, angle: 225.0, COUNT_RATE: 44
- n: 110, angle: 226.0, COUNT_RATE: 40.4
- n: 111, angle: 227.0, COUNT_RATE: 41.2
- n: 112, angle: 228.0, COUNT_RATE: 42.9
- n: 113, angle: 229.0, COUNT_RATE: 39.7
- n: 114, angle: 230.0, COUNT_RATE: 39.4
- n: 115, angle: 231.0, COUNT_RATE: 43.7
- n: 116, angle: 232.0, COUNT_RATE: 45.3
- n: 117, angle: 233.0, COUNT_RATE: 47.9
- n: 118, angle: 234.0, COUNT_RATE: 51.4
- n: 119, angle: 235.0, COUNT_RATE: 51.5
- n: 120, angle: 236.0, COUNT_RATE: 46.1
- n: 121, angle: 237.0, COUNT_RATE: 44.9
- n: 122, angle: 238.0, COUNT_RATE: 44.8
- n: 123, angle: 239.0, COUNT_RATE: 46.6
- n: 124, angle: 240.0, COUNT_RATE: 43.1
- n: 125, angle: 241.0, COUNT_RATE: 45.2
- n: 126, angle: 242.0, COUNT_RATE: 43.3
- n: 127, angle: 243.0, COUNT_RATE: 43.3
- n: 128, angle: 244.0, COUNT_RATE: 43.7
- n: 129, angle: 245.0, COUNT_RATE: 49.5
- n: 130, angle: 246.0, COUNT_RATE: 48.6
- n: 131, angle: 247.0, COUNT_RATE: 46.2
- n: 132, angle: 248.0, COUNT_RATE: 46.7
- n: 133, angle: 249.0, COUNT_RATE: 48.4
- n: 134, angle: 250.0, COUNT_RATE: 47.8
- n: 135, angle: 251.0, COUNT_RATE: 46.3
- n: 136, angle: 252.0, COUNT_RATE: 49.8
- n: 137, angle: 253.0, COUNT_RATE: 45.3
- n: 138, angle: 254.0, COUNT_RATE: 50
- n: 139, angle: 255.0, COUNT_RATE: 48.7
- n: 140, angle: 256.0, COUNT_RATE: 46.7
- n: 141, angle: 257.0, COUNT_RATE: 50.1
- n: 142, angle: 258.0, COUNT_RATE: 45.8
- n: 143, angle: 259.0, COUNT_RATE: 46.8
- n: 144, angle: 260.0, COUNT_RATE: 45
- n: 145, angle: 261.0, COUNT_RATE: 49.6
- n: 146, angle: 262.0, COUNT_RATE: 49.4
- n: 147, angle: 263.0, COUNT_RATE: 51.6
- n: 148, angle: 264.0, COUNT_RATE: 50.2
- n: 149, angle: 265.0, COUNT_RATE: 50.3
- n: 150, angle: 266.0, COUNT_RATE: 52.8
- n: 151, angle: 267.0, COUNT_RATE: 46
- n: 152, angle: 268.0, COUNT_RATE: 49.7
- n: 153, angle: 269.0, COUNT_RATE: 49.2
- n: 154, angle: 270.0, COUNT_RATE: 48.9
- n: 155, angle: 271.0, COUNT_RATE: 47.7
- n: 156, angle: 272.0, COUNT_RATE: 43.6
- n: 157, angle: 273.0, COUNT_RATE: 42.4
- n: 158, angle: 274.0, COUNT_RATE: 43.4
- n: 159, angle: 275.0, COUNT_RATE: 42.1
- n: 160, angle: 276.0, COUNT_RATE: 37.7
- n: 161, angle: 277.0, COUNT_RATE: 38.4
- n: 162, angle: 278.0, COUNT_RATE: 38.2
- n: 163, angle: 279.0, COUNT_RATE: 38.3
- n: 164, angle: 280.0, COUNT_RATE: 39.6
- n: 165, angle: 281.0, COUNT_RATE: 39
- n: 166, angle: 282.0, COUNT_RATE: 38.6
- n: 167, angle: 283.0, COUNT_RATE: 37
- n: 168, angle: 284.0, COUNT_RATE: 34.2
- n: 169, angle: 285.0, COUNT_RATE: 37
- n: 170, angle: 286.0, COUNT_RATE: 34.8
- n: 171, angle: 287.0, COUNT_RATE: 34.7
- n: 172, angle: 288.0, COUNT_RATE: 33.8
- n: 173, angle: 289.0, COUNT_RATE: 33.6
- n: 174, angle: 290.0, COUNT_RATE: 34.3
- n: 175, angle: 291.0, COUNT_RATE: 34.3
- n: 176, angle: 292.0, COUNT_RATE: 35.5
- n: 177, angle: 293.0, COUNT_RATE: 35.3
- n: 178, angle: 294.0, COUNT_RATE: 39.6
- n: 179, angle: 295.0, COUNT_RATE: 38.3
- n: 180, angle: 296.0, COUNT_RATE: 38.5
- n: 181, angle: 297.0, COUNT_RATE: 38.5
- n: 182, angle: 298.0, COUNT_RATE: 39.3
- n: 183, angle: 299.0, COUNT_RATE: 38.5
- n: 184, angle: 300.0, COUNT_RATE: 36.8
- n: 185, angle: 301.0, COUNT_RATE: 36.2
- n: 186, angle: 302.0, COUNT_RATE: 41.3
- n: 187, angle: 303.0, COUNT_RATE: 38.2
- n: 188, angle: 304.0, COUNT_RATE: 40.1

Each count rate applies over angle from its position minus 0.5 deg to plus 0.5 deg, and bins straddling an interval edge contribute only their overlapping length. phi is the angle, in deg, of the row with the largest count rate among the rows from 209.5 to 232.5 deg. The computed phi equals 219.0 deg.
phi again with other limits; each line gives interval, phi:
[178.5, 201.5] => 200.0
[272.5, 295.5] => 274.0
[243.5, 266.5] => 266.0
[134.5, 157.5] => 149.0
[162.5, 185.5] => 174.0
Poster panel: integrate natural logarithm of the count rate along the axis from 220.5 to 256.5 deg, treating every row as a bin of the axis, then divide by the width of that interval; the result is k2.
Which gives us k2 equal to 3.82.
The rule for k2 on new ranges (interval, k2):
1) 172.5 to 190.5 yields 3.68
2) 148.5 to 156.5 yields 3.62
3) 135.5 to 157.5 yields 3.56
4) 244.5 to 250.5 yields 3.87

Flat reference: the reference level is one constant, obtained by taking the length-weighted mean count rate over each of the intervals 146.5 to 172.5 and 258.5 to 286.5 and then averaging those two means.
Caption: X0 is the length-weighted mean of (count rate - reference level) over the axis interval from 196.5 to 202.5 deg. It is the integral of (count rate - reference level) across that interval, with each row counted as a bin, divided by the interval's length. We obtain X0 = 1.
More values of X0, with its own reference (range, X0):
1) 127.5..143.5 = -12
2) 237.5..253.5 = 5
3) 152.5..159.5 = -6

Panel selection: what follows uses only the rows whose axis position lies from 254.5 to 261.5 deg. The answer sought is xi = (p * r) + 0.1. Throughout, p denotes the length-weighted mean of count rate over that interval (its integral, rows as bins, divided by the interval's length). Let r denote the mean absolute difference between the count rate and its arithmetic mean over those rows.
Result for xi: 79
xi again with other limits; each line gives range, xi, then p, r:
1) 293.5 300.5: 21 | 38.5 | 0.54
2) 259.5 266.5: 79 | 49.8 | 1.58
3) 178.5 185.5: 24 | 38.0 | 0.62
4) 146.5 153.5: 50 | 38.3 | 1.31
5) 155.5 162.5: 52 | 35.3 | 1.47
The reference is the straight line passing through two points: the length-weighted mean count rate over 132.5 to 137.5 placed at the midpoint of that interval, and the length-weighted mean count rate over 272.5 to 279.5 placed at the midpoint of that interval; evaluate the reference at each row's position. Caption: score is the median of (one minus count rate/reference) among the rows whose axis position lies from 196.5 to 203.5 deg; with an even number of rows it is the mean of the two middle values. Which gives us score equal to -0.233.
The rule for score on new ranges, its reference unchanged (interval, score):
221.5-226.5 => -0.261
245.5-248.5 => -0.233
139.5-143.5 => -0.116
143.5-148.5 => -0.204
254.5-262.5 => -0.240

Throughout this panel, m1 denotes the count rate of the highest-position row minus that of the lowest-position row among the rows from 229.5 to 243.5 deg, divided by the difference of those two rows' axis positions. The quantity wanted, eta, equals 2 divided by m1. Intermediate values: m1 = 0.30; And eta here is 7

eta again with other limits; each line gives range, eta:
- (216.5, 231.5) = -4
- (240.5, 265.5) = 9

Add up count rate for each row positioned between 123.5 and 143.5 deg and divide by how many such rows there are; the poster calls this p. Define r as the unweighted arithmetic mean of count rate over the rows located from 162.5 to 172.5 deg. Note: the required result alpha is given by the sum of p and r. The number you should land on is 70.0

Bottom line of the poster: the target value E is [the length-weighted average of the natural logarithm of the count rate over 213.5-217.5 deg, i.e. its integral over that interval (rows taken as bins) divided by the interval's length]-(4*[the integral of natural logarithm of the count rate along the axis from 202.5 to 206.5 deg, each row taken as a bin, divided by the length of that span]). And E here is -11.5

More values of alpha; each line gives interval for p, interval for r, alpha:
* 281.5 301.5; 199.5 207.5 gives 82.5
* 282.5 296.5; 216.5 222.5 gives 85.2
